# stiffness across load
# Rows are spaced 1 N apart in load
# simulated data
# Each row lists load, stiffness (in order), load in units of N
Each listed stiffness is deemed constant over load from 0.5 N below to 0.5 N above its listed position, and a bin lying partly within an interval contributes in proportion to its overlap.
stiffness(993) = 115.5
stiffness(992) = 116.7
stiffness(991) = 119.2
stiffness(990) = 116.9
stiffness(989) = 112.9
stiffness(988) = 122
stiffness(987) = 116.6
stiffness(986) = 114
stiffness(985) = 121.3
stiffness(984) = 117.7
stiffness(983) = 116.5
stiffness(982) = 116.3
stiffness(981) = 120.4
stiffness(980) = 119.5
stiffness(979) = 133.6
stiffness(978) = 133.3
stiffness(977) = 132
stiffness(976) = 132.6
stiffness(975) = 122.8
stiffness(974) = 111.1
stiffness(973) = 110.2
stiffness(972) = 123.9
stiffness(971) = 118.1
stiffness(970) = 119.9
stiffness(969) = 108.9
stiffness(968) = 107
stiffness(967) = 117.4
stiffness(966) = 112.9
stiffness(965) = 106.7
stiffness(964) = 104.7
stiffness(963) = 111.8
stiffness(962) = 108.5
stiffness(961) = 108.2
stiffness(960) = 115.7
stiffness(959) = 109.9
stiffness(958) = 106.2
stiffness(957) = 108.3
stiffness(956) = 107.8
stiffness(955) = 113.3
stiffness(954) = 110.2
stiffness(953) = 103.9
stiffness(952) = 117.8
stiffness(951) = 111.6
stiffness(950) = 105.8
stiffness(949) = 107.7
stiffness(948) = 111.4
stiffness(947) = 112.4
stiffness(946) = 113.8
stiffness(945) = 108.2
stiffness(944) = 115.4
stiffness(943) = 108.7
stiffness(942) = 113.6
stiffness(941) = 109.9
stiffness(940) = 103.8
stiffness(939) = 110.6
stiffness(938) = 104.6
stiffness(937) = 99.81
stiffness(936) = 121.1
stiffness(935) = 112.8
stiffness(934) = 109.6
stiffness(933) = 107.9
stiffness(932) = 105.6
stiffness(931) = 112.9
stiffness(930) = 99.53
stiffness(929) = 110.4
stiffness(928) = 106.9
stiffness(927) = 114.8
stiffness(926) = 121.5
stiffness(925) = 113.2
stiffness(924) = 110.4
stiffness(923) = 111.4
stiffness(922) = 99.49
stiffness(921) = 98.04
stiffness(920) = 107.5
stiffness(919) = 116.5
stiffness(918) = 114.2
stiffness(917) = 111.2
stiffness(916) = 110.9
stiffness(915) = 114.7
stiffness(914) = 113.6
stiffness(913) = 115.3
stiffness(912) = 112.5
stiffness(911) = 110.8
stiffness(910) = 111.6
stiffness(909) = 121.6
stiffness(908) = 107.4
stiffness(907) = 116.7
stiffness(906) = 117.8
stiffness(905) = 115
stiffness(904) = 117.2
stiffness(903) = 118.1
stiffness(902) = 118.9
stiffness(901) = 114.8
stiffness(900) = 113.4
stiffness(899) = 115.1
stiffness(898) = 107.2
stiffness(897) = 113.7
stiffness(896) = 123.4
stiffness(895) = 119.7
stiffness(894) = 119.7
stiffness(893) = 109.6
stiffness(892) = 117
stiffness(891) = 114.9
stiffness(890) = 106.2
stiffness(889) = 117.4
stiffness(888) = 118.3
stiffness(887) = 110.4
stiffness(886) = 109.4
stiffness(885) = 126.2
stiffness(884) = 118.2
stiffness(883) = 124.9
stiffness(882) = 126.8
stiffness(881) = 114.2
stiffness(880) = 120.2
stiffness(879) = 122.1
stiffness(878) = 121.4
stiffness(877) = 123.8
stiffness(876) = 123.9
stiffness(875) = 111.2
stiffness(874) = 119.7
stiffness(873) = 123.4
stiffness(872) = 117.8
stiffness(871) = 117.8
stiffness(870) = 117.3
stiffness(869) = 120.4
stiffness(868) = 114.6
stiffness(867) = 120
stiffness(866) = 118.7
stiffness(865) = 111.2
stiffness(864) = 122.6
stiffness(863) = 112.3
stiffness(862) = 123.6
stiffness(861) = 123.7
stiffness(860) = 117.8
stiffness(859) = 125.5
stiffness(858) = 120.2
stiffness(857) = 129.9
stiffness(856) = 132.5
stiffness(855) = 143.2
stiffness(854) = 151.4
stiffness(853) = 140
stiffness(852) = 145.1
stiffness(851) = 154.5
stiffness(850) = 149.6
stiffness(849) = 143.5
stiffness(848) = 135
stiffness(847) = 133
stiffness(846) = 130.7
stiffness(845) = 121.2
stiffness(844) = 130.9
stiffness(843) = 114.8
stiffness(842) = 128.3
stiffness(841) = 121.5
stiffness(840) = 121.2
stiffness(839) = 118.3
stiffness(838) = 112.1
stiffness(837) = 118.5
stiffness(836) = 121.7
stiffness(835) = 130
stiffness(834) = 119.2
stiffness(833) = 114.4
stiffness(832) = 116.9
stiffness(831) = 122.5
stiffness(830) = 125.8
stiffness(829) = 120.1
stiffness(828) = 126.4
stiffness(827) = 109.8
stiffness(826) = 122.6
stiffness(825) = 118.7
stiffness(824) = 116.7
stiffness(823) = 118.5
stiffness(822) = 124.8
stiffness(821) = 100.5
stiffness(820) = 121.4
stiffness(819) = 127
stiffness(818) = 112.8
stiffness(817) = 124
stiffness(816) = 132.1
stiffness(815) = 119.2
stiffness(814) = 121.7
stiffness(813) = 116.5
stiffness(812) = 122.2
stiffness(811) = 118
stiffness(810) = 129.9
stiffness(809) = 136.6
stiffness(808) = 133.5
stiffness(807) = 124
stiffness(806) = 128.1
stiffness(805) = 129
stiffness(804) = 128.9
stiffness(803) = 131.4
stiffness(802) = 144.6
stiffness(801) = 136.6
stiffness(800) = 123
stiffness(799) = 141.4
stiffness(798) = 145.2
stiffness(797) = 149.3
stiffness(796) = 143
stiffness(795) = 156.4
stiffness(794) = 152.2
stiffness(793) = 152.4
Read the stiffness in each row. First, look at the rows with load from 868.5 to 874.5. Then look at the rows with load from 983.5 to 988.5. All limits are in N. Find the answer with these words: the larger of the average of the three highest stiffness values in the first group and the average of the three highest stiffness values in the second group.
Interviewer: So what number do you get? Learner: 121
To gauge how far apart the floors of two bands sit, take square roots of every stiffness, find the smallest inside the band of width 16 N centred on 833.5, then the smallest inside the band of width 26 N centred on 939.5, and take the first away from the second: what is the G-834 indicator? -0.50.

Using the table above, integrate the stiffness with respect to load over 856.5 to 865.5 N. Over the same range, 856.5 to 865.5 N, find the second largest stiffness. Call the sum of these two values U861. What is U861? 1212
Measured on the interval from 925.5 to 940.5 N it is 1763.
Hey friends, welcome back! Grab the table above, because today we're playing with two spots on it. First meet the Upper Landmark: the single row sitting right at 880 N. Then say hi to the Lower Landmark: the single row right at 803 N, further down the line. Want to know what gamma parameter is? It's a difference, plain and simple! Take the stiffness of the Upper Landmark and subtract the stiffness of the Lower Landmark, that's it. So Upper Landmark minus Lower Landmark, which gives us -11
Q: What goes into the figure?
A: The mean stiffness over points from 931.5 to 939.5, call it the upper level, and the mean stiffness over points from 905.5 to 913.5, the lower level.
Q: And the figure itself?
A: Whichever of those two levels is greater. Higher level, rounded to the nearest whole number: 114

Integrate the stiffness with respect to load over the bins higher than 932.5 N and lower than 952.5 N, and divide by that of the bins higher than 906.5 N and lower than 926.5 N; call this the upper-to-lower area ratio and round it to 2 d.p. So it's 0.99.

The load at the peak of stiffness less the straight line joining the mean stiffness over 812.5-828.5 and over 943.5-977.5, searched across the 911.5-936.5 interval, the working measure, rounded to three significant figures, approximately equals 936 N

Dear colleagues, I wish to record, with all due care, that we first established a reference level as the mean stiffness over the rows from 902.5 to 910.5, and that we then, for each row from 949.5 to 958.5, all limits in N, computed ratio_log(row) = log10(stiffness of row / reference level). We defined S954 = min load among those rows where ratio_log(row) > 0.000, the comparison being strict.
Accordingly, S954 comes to 952 N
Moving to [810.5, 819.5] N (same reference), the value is 811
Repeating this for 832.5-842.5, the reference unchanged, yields 834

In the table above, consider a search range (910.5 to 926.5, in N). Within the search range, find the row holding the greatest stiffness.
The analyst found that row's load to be 926 N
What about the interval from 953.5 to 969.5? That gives 967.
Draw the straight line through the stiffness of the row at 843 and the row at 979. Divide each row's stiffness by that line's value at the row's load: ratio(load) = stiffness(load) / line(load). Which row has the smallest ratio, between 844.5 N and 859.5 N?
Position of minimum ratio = 858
